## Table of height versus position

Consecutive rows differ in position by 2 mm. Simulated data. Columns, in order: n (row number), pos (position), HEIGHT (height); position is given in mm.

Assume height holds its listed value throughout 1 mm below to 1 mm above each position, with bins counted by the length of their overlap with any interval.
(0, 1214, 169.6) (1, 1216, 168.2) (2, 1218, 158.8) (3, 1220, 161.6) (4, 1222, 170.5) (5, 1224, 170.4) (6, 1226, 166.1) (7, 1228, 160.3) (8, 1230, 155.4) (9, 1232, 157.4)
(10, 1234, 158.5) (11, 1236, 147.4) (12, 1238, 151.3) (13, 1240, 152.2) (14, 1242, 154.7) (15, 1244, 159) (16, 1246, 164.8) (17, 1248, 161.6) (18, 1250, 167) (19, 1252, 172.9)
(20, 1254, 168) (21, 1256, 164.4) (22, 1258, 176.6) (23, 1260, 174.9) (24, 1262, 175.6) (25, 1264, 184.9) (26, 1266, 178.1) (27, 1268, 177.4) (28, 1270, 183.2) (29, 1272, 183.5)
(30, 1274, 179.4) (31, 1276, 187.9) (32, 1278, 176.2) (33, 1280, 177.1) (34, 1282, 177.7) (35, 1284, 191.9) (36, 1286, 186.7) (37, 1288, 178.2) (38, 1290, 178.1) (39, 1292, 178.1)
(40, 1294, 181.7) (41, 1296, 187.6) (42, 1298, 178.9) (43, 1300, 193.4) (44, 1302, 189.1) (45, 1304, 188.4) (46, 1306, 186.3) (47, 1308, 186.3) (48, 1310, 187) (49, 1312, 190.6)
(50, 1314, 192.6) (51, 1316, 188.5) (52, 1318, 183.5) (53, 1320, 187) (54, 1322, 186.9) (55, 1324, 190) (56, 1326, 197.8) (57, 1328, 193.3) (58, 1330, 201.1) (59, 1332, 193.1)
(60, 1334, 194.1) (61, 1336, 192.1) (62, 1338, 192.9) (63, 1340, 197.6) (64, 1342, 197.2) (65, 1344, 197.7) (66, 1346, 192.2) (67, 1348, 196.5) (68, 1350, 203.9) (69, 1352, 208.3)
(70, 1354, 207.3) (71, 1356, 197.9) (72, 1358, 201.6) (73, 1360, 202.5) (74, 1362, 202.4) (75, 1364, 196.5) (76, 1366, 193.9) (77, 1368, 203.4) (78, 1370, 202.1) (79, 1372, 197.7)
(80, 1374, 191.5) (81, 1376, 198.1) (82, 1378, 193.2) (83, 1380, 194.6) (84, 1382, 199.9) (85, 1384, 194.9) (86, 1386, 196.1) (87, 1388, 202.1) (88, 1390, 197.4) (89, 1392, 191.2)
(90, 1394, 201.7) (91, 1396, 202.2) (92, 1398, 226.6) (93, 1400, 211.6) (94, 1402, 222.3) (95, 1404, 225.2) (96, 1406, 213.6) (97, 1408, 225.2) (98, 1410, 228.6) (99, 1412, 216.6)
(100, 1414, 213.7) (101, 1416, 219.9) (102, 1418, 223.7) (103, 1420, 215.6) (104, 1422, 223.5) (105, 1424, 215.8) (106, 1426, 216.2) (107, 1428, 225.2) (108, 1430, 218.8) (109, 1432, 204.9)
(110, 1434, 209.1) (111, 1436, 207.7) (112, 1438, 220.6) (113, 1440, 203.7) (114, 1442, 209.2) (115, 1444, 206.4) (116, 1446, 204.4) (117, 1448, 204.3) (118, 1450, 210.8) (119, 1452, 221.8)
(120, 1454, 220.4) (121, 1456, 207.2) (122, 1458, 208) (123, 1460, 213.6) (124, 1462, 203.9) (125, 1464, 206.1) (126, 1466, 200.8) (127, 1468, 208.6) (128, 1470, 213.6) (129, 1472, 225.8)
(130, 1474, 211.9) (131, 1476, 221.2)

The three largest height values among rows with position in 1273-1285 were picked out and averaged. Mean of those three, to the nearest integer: 186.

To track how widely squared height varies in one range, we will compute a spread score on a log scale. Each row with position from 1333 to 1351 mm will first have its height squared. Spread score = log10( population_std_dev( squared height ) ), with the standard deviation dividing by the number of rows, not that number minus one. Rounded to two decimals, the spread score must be 3.15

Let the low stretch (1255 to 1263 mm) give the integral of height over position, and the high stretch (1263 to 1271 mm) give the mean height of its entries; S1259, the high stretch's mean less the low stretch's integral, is -1202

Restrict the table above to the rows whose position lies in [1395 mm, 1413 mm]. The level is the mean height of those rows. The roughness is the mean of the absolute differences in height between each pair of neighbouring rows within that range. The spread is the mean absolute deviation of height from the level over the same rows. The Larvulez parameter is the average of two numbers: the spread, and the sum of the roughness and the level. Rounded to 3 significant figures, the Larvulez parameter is 119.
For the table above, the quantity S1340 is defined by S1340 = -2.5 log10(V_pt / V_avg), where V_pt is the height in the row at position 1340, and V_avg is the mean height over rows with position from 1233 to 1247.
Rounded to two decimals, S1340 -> -0.26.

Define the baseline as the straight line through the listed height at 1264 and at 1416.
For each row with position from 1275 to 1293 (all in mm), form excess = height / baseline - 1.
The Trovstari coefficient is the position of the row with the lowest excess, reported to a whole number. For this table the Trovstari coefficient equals 1292 mm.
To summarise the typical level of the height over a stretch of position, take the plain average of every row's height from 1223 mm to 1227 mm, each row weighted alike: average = 168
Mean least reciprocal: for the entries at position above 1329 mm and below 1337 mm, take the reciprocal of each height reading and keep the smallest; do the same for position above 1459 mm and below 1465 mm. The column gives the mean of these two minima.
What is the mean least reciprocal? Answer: 0.0048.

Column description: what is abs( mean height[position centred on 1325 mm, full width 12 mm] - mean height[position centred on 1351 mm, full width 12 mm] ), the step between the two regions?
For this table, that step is 8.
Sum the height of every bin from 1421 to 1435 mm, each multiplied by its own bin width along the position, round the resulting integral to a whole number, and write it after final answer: 3027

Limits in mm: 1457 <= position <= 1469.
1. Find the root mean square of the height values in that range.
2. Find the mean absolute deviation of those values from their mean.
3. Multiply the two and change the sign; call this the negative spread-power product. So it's -669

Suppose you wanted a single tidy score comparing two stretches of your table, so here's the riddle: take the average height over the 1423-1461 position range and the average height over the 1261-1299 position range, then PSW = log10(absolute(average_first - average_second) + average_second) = 2.33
